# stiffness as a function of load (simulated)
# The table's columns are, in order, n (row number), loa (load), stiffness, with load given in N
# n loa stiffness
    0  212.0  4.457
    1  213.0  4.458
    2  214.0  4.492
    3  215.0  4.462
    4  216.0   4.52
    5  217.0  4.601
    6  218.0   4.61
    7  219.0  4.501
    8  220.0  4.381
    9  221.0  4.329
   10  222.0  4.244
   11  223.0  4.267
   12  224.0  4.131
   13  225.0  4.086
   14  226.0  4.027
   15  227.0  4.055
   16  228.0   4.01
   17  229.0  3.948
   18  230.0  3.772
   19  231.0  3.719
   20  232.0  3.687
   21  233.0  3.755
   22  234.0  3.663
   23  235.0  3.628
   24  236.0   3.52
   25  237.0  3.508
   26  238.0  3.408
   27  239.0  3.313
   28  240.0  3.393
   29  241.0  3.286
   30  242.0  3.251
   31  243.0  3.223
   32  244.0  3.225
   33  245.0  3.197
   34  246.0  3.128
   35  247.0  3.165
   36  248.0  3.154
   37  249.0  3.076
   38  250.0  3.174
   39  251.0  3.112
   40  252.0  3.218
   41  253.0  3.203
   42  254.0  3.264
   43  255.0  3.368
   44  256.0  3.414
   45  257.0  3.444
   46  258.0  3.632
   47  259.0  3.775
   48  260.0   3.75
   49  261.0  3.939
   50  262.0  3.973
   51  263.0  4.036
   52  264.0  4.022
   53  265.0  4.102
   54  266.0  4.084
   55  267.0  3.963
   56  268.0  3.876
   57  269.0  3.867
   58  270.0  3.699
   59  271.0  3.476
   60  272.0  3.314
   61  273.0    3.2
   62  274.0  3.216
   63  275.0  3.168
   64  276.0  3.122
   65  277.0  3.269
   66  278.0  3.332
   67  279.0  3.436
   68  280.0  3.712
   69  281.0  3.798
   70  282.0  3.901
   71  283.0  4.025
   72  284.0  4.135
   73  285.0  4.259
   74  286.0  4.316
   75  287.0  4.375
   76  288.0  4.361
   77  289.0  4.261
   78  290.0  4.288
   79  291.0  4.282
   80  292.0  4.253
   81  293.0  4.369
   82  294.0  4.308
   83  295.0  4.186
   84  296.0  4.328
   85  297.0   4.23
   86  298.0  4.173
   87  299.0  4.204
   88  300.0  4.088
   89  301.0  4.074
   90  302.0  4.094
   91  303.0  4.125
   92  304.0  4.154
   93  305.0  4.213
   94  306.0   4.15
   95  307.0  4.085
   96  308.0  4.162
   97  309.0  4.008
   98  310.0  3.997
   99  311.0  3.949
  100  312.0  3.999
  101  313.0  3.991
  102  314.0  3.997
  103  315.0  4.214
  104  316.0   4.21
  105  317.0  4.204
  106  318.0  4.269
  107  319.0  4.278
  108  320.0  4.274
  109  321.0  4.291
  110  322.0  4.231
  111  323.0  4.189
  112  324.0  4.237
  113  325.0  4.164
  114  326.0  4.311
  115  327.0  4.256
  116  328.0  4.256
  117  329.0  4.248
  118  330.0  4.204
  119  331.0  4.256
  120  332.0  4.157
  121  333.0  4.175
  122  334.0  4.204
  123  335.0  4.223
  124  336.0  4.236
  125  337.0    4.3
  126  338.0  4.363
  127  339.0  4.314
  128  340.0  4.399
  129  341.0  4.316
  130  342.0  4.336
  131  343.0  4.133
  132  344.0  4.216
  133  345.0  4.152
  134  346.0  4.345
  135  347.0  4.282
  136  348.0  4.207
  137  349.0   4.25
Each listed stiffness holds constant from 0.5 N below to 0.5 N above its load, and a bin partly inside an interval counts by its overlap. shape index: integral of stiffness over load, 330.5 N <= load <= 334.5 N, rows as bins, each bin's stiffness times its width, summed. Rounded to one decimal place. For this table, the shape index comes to 16.8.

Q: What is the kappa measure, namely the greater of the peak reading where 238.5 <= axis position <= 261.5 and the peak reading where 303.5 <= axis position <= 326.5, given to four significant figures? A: 4.311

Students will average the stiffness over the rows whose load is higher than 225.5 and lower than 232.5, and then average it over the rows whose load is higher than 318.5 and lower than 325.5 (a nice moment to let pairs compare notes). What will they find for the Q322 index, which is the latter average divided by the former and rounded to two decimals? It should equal 1.09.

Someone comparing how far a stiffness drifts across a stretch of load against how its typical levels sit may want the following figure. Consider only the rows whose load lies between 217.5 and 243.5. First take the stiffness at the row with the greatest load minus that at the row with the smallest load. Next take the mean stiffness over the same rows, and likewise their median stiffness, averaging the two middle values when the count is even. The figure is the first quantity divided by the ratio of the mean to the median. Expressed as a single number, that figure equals -1.4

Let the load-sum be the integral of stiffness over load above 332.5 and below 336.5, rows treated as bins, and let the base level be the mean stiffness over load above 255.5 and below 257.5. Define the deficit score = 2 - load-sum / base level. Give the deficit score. -2.9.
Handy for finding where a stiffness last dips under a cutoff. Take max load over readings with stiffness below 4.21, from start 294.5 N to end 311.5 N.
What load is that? 311.0 N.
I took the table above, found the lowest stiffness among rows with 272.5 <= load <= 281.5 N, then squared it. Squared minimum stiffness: 9.7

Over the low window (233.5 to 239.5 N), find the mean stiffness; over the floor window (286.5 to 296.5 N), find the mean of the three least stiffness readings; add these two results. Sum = 7.7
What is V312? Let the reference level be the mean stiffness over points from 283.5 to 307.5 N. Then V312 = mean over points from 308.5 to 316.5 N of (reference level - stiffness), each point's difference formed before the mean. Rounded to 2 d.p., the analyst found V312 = 0.18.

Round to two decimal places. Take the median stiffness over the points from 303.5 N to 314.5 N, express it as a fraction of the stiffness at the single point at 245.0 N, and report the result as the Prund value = 1.25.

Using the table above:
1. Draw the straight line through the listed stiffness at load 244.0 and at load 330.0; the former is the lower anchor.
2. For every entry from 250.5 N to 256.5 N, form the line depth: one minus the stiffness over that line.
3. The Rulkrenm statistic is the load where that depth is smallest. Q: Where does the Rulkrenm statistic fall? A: 256.0 N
